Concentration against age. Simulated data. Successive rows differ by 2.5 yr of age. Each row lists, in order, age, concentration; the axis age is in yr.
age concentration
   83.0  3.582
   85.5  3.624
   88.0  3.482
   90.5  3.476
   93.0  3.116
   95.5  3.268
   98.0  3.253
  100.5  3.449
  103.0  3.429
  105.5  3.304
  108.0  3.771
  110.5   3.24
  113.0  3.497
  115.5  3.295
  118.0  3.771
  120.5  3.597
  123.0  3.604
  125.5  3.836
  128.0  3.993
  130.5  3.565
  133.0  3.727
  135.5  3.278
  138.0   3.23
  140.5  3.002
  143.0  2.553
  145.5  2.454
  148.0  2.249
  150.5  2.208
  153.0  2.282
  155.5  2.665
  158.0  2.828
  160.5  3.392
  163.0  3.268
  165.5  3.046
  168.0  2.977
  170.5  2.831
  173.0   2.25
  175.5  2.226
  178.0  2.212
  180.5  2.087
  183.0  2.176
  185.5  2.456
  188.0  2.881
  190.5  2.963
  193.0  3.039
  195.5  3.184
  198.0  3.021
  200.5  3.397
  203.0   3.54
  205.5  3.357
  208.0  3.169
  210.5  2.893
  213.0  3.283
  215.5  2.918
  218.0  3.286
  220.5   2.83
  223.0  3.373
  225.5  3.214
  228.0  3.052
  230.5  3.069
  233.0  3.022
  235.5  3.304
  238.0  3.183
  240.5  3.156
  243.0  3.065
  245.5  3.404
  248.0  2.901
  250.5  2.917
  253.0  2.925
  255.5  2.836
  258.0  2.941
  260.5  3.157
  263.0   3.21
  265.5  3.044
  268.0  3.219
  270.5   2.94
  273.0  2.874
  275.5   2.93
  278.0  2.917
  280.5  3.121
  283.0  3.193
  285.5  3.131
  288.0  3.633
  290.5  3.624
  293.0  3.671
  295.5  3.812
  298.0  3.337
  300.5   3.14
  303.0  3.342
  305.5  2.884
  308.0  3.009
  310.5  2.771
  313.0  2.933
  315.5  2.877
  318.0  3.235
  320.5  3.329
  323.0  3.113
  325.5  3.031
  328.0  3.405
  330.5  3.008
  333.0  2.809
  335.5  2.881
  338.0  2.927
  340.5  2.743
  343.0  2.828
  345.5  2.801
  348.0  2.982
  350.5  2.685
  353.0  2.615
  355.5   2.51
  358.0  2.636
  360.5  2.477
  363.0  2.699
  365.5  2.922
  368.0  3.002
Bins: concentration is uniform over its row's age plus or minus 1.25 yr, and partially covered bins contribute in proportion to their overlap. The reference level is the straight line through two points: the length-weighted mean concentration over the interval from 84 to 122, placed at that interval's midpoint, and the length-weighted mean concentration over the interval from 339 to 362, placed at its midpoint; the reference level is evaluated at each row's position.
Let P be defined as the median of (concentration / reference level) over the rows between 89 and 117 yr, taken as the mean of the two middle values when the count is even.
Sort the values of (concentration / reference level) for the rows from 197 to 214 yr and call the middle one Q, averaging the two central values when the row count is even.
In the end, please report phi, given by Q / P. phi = 1.09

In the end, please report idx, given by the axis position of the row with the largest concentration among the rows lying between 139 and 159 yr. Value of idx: 140.5 yr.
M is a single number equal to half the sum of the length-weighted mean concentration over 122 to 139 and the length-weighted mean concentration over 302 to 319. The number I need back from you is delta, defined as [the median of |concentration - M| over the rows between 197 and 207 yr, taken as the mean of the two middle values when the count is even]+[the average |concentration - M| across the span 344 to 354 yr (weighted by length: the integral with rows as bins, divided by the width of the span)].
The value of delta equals 0.69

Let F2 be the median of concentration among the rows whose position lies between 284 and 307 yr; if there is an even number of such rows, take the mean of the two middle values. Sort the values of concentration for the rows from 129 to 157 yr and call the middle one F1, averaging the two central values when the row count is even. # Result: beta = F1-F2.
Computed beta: -0.7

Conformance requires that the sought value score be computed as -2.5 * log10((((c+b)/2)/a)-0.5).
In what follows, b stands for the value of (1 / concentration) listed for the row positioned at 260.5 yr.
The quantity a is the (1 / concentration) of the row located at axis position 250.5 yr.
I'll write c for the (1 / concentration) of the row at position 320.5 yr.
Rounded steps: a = 0.34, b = 0.317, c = 0.300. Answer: 0.99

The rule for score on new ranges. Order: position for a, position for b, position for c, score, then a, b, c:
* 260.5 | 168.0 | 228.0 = 0.65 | 0.32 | 0.336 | 0.328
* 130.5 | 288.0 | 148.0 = 0.27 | 0.28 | 0.275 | 0.445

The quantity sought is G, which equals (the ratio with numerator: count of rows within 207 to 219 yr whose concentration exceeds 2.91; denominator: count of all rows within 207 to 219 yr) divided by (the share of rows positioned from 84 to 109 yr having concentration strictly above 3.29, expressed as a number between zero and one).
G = 1.1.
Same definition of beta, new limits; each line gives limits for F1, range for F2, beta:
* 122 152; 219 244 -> 0.1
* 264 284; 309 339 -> 0.0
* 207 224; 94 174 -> -0.1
